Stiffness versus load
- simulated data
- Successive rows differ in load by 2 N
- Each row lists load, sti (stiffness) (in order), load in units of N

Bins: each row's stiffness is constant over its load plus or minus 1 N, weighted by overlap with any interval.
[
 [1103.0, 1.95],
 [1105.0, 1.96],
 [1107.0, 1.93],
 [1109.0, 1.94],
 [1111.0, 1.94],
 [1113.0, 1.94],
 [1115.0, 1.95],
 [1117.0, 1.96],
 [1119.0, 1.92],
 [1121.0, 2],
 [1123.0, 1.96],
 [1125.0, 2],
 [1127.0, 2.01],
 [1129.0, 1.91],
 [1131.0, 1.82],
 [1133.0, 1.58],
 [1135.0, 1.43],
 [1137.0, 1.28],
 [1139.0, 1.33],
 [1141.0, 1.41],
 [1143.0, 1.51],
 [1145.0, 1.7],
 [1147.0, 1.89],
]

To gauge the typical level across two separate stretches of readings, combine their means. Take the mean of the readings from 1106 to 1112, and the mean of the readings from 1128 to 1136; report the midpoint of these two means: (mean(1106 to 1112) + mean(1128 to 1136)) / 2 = 1.81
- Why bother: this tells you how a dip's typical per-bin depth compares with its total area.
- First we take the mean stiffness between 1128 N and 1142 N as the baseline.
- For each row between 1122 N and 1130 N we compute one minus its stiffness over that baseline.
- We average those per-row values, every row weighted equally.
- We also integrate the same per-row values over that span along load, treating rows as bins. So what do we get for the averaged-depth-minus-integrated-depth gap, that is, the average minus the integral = 2.0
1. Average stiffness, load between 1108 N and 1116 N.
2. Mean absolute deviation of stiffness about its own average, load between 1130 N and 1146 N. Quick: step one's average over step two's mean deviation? 13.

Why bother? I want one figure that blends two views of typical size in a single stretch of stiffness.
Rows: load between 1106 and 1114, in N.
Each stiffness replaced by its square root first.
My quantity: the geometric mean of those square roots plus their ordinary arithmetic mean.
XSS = 2.78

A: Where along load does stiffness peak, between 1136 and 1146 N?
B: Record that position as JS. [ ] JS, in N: 1145.0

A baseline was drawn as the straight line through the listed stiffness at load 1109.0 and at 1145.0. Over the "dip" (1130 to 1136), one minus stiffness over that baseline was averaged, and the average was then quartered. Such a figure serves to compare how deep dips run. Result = 0.02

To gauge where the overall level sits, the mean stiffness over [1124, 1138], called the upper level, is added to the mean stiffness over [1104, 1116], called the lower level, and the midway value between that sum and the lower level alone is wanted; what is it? 2.80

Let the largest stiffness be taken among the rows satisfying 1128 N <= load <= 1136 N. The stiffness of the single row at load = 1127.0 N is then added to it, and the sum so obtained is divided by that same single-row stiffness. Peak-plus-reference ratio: 1.95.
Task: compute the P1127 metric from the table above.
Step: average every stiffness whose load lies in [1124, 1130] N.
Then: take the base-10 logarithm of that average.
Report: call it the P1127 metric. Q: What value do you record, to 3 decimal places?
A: 0.295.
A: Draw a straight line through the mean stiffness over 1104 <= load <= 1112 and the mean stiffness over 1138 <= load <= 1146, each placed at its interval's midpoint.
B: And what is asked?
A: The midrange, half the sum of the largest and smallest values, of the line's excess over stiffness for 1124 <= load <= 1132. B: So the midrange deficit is -0.25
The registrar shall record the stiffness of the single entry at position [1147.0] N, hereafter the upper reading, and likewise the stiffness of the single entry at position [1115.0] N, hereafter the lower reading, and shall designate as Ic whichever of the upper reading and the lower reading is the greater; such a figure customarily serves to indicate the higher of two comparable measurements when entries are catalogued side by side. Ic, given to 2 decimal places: 1.95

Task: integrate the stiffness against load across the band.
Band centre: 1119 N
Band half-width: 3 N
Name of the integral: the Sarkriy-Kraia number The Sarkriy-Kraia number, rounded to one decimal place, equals 11.8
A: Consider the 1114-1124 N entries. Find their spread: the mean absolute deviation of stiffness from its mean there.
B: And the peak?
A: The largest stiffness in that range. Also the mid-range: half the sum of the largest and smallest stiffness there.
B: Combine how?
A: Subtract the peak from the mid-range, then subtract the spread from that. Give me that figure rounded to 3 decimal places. -0.058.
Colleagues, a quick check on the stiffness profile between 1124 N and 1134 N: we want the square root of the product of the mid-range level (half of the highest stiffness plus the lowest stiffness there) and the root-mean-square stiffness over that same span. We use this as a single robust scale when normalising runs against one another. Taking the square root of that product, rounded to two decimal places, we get 1.83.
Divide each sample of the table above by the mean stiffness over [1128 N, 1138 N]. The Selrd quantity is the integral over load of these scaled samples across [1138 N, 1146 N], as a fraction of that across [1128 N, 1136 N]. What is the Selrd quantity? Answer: 0.88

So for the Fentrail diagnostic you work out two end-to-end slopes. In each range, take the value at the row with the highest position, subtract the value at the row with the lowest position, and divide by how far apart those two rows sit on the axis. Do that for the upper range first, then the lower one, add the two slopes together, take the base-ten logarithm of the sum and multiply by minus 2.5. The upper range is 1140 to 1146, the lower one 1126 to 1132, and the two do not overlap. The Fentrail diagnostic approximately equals 4.0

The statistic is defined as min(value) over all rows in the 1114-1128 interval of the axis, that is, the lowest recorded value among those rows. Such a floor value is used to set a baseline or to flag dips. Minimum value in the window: 1.92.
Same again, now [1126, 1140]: 1.28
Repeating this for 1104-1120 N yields 1.92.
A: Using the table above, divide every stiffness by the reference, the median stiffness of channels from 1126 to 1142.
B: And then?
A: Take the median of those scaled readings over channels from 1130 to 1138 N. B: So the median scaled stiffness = 1.00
